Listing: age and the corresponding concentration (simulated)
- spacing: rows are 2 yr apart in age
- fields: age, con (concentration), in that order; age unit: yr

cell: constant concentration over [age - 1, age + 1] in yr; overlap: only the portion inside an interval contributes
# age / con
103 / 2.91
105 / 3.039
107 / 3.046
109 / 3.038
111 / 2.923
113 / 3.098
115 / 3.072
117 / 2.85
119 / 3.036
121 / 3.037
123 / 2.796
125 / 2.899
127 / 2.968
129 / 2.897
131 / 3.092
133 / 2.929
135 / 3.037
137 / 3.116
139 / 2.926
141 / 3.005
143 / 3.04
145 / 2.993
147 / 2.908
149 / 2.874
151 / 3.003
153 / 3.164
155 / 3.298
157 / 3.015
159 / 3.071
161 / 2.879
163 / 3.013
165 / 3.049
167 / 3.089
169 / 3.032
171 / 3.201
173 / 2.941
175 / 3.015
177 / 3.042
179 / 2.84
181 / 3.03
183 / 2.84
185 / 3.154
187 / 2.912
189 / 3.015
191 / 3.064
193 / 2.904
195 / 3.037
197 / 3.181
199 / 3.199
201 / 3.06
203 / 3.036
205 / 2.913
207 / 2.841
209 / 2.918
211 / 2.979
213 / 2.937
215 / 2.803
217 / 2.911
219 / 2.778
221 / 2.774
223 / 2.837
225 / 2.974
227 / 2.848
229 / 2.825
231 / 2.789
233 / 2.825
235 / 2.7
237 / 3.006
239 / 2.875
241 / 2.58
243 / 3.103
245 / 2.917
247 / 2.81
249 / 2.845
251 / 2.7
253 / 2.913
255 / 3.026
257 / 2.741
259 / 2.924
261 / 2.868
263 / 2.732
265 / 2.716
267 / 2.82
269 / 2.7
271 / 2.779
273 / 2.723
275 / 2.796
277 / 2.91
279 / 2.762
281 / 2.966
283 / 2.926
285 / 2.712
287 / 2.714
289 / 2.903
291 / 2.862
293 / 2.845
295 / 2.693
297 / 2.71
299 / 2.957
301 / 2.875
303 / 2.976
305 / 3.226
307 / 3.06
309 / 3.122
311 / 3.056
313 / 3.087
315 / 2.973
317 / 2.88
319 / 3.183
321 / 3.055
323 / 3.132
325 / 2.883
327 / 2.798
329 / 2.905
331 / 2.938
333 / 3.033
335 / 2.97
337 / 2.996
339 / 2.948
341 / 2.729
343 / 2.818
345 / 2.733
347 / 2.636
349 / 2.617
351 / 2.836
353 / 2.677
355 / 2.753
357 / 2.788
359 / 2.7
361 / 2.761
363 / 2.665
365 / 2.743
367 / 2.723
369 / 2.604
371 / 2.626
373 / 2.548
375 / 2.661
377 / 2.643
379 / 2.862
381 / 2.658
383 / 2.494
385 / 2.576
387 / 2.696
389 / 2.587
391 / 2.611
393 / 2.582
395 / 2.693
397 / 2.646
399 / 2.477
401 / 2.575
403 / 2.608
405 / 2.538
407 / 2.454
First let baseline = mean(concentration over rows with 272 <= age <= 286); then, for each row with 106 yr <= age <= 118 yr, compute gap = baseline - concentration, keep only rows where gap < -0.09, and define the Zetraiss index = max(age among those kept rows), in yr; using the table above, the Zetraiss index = 115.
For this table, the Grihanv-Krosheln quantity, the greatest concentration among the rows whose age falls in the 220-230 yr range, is 2.974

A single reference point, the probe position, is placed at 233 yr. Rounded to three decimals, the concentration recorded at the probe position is 2.825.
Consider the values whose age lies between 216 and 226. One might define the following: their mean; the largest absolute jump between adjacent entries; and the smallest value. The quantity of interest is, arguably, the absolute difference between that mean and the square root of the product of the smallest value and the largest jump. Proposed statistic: 2.24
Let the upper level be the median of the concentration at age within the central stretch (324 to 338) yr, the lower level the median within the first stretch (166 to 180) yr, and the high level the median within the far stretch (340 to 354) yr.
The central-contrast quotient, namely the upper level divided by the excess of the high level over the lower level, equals -10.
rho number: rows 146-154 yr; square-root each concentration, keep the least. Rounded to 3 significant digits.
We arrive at 1.70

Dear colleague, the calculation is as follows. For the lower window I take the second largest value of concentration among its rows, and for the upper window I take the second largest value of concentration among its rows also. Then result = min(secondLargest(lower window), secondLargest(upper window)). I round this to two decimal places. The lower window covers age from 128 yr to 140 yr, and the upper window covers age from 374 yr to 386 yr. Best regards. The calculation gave 2.66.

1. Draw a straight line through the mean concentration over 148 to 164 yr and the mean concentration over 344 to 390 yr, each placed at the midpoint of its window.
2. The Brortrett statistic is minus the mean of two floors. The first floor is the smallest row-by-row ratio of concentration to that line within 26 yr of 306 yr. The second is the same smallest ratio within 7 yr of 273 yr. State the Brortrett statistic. -0.96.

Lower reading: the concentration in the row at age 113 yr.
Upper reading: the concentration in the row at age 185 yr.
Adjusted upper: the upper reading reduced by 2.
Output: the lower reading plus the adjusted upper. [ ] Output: 4.3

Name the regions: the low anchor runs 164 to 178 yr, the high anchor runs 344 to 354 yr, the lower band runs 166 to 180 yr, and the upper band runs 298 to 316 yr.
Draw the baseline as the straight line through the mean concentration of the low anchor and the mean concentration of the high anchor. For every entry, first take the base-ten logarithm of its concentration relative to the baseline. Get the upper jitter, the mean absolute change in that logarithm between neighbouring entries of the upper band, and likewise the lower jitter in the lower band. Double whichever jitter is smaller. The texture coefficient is 0.0310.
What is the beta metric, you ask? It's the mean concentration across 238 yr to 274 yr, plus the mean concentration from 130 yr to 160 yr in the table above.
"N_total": 5.85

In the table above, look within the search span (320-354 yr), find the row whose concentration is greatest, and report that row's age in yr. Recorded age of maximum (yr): 323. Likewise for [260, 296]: 281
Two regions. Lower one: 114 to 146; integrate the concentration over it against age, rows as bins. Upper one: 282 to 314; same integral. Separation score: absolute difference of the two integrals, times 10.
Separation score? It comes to 19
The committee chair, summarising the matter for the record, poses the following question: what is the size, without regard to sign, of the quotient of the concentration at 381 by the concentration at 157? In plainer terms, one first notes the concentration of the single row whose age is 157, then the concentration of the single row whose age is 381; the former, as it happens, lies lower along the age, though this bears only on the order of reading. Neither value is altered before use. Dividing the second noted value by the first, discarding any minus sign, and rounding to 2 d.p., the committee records 0.88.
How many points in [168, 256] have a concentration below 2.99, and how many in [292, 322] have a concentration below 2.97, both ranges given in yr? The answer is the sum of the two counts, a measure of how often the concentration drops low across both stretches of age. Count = 34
